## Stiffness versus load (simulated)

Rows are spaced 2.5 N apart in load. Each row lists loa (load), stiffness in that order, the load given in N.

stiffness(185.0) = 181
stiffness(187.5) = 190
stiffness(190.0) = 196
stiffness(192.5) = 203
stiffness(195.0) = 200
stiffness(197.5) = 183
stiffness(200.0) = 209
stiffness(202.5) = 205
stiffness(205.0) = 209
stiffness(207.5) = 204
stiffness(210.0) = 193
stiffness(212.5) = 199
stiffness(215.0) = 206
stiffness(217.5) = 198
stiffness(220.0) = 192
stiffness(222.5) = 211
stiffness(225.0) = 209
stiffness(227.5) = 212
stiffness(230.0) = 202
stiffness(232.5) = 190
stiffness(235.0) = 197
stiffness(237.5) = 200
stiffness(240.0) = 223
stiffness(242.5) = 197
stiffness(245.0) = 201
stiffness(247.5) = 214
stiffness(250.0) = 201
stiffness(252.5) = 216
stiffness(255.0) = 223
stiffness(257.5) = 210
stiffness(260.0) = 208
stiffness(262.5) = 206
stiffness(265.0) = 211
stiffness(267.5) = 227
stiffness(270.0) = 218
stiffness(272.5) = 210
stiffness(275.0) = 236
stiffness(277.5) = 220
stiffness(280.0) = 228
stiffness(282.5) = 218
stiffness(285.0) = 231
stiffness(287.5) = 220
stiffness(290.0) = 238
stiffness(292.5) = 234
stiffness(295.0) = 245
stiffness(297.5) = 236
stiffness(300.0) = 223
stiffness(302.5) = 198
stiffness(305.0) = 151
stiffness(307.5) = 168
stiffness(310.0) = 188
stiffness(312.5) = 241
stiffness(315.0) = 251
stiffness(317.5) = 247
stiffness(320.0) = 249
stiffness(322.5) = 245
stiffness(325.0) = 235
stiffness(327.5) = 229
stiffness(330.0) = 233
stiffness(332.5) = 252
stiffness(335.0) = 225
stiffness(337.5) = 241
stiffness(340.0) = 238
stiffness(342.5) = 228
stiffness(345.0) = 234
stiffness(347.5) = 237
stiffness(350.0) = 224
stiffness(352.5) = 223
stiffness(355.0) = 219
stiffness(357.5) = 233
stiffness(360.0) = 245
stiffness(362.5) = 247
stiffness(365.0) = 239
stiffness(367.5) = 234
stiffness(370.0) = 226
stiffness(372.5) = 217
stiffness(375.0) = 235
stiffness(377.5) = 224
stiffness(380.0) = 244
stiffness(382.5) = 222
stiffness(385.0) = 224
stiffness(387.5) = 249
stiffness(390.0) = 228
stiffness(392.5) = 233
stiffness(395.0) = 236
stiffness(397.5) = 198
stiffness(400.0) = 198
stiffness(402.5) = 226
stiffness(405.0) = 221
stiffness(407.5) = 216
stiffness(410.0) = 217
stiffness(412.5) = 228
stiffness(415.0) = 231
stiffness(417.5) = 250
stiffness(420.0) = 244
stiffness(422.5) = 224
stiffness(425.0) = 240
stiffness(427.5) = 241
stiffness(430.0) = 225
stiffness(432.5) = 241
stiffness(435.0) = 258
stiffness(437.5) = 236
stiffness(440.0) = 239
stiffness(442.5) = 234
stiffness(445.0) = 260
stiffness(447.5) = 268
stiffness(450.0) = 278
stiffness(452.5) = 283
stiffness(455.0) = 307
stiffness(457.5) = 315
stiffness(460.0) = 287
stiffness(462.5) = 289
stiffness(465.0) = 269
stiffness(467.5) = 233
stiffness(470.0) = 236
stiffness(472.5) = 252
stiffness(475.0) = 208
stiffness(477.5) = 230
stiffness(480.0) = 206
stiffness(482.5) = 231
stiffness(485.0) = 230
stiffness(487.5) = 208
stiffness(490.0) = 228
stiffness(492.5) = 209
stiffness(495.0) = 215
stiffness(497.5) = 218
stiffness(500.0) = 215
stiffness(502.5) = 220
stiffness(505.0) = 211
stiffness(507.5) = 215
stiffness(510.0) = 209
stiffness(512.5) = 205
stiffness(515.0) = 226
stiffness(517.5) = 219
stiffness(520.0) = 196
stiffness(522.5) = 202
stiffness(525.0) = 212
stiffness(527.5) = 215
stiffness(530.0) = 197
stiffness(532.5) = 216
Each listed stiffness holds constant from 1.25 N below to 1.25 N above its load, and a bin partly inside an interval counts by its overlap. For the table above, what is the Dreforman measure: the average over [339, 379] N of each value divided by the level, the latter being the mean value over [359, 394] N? 0.992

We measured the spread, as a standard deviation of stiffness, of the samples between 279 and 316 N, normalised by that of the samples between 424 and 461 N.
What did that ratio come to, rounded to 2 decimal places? 1.04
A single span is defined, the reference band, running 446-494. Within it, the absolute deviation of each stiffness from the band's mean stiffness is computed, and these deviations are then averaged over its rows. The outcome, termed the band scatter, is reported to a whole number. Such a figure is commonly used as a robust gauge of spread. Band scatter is 31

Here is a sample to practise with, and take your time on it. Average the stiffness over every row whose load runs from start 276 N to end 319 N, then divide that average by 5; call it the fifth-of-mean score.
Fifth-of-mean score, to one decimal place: 44.0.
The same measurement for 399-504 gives 47.9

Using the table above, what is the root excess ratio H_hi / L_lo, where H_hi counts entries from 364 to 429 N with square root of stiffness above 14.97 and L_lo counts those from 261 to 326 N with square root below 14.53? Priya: 2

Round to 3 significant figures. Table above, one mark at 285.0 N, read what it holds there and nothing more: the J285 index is 231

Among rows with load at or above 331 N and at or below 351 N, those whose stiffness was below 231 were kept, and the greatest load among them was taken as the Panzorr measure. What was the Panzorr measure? 350.0 N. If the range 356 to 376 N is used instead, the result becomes 372.5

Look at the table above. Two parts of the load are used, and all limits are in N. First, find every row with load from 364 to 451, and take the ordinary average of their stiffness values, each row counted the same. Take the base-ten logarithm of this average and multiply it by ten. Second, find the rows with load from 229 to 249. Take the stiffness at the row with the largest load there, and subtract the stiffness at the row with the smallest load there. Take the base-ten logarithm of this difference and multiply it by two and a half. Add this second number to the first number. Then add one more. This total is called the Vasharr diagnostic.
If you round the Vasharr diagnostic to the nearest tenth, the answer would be 27.4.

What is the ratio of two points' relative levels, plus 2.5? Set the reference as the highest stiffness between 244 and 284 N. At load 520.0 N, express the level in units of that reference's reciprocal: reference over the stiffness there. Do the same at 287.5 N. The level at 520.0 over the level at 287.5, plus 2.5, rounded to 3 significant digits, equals 3.62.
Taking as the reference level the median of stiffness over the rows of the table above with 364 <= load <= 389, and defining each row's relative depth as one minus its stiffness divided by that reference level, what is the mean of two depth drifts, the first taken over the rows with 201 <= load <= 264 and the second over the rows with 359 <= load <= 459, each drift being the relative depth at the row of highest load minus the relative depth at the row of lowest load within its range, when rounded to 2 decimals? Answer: -0.15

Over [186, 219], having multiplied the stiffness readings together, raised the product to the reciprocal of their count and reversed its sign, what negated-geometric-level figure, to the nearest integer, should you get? -199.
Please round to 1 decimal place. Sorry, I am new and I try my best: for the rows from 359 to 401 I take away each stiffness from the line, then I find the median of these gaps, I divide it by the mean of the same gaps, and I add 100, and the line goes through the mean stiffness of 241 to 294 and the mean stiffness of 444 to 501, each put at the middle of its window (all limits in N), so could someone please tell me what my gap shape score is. 100.6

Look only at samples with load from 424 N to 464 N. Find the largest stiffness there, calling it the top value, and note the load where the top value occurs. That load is 457.5 N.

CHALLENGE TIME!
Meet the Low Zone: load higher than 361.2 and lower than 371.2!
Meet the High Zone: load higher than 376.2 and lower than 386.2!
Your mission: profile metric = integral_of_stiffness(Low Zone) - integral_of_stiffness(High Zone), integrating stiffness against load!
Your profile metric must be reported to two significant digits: 80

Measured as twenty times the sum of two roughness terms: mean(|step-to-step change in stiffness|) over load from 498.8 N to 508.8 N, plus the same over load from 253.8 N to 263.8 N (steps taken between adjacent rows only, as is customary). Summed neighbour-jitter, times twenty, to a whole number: 233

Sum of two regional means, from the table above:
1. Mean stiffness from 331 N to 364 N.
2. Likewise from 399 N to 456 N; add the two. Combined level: 476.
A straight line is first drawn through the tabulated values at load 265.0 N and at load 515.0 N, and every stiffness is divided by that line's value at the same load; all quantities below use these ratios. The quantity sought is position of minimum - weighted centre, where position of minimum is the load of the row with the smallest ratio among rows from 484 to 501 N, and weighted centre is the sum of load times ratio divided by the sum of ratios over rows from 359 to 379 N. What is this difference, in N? 118.9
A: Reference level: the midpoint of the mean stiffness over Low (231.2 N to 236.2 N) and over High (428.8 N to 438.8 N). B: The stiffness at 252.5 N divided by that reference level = 1.00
